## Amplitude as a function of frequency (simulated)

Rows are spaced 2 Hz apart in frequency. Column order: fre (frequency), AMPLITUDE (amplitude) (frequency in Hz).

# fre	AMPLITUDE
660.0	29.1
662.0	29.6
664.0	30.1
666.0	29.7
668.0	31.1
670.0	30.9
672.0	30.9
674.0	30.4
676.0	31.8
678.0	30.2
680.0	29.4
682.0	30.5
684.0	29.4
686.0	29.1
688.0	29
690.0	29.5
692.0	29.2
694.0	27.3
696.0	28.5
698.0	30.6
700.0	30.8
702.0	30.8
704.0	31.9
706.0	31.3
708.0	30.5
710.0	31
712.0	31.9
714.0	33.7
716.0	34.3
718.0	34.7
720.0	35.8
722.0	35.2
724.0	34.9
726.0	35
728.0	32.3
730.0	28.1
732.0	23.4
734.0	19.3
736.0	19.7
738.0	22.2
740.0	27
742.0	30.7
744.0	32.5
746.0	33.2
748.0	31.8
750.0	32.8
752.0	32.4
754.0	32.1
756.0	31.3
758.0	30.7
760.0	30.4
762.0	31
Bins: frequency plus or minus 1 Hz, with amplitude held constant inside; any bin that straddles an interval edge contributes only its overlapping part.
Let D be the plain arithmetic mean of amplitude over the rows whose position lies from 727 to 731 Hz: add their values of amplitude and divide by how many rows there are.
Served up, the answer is 30.2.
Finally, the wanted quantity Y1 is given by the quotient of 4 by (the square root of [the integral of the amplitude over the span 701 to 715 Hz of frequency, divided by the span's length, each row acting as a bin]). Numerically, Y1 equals 0.712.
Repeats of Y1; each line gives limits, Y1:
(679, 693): 0.737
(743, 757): 0.704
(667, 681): 0.722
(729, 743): 0.811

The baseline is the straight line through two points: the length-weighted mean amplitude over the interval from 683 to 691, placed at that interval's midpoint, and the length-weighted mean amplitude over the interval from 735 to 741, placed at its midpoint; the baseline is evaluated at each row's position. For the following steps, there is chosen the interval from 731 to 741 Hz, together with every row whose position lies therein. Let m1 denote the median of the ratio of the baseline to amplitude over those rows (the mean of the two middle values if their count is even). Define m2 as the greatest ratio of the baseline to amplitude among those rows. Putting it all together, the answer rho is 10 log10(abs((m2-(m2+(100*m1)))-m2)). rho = 20.2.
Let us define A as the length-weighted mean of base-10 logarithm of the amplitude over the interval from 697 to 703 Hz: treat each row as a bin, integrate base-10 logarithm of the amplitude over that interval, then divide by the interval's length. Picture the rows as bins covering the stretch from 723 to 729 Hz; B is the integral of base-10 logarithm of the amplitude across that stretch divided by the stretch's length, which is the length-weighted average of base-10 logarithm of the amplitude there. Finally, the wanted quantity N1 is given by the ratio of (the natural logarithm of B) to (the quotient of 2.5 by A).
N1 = 0.254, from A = 1.488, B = 1.53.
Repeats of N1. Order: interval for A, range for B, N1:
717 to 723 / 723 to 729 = 0.264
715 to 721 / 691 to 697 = 0.230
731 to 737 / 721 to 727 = 0.229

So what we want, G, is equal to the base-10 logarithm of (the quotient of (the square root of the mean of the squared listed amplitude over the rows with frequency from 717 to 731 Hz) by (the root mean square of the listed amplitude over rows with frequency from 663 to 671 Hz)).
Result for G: 0.045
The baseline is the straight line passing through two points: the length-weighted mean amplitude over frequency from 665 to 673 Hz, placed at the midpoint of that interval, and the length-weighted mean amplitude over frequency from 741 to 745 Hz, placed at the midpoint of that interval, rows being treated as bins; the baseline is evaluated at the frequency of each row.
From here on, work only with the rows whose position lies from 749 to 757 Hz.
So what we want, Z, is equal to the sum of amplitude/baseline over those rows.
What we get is 4.05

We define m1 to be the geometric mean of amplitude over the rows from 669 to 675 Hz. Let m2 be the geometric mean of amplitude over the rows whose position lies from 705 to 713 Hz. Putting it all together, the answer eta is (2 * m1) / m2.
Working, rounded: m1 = 30.7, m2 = 31.2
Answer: 1.97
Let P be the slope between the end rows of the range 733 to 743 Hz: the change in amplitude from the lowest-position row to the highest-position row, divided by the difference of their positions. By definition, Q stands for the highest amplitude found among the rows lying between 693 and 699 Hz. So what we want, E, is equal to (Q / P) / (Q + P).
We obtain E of 1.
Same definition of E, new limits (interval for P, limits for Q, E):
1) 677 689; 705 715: -8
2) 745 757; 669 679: -5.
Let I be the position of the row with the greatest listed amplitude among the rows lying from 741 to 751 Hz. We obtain 746.0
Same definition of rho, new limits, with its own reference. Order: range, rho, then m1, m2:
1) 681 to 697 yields 20.0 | 1.00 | 1.040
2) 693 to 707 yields 19.6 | 0.90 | 1.040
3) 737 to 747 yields 18.7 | 0.73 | 1.035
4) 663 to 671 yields 20.2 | 1.04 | 1.072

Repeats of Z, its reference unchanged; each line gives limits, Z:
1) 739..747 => 3.90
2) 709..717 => 4.19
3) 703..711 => 4.00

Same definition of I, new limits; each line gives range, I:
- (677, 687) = 682.0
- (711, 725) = 720.0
